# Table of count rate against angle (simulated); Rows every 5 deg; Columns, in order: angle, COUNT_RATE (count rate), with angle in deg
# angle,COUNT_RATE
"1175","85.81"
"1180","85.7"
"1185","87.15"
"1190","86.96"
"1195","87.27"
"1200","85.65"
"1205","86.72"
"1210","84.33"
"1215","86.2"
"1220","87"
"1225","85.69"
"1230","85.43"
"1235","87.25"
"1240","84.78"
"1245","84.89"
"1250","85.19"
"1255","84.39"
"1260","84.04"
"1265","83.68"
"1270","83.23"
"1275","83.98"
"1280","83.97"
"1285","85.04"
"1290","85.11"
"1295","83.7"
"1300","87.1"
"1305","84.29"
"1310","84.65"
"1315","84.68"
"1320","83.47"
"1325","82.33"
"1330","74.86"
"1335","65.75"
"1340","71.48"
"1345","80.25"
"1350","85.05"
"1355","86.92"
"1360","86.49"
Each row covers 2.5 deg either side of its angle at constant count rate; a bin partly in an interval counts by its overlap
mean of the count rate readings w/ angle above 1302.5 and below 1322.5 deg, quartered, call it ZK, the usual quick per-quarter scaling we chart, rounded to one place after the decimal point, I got 21.1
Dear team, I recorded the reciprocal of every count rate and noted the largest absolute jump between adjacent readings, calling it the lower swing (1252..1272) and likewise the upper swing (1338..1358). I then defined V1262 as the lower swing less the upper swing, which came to -0.0015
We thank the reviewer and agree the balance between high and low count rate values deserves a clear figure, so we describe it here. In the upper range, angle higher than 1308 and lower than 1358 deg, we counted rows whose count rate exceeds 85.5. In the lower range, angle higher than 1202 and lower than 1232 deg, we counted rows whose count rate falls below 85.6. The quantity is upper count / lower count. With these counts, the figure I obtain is 0.50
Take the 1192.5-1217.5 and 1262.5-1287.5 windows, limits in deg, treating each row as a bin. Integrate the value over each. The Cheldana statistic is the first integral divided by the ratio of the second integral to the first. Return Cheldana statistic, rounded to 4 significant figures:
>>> 2203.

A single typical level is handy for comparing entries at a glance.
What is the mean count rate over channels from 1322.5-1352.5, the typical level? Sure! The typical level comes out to 76.6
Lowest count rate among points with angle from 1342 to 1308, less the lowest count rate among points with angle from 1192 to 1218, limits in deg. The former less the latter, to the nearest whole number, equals -19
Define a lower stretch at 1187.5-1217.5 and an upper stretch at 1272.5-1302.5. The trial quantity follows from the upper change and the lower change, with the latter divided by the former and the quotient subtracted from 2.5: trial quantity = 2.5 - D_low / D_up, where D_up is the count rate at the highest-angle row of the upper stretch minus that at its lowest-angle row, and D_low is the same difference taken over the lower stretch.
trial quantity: 2.7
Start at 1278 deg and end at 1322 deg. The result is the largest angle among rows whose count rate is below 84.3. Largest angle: 1320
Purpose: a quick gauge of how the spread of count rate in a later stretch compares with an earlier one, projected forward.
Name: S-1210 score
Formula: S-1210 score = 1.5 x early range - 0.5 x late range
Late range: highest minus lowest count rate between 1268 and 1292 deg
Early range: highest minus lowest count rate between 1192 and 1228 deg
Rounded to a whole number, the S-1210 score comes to 3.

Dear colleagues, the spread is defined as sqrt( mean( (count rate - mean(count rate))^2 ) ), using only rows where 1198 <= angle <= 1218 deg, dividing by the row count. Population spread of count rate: 0.89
